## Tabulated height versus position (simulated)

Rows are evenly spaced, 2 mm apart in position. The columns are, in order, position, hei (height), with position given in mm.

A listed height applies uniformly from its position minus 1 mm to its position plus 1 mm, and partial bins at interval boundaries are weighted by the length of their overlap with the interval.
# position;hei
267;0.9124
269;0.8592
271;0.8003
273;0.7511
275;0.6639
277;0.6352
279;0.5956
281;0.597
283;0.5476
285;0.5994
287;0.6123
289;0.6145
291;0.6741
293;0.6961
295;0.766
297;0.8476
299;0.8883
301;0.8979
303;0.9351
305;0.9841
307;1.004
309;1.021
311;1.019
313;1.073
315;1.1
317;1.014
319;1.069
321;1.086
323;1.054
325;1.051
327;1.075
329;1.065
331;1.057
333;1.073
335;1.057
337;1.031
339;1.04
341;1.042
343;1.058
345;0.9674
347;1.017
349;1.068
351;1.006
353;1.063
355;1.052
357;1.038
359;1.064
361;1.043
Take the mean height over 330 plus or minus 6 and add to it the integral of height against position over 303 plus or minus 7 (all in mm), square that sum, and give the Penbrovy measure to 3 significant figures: 202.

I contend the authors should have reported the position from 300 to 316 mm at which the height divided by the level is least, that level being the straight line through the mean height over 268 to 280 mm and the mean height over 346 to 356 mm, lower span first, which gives 301 mm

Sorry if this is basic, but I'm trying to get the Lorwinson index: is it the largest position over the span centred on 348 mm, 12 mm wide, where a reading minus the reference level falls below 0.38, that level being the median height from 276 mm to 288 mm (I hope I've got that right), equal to 345 mm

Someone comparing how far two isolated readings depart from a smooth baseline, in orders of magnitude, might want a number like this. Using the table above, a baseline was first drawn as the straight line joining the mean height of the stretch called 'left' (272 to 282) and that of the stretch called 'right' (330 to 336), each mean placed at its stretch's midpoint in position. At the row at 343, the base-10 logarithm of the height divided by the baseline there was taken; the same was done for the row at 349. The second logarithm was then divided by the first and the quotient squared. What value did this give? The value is 2.0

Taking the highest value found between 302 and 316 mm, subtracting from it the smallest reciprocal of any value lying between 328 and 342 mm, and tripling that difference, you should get 0.50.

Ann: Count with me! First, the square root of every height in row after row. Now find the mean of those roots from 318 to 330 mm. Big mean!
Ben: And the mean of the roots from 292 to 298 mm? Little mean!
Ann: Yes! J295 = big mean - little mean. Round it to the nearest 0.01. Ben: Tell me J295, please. 0.16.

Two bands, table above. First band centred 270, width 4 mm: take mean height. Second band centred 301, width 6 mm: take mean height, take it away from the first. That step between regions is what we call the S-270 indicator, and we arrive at -0.1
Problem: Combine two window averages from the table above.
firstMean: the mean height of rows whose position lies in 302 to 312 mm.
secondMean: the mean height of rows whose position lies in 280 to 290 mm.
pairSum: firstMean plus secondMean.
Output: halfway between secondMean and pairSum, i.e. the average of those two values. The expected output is 1.09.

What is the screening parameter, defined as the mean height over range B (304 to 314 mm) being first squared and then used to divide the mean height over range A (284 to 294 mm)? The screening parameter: 0.61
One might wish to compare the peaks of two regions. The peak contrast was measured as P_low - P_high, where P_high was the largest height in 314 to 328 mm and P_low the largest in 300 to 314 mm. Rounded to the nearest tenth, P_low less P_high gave 0.0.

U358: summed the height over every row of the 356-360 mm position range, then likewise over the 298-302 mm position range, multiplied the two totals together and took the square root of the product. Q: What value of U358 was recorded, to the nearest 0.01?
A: 1.94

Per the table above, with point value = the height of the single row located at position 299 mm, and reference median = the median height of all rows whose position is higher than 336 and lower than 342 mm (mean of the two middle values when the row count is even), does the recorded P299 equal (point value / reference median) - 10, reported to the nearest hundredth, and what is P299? -9.15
